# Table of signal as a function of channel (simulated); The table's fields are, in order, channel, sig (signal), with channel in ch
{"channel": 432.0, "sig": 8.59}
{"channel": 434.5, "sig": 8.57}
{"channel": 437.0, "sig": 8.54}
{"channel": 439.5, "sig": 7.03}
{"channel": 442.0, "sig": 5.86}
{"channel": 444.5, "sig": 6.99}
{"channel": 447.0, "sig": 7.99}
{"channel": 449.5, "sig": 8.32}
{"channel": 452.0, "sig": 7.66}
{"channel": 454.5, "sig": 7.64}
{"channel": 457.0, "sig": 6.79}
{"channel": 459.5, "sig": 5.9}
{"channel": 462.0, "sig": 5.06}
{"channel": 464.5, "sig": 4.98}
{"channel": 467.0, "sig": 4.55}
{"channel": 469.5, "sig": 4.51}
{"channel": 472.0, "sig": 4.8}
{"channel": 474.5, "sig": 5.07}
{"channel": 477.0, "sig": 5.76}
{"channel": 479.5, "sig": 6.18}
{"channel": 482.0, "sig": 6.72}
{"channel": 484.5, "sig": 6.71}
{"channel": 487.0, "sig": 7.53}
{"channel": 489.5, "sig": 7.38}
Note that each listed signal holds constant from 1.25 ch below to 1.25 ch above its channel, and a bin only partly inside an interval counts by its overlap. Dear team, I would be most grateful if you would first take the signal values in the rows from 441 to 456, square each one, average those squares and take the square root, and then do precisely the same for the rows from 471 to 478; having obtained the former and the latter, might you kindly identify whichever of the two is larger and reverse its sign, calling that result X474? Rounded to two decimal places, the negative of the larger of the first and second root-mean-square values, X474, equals -7.45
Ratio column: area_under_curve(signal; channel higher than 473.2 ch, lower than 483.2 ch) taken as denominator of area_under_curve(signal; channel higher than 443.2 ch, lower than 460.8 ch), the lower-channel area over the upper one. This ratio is 2.2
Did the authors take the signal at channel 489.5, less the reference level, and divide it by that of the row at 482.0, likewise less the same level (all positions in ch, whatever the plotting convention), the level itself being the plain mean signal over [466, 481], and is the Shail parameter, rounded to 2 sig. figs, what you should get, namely 1.4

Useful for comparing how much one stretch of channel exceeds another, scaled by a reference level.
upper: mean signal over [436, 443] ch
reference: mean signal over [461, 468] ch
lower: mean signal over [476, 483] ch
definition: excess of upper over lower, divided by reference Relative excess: 0.19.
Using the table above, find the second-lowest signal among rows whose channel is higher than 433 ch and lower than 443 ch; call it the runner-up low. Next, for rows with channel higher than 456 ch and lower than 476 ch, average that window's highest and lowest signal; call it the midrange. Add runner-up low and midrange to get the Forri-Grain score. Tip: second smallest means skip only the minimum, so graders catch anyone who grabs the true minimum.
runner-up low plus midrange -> 12.7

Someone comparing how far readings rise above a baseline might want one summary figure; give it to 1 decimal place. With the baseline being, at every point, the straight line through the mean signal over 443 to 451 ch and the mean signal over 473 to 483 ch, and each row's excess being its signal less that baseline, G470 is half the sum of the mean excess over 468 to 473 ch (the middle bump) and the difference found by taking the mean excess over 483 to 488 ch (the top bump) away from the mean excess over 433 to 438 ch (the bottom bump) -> -1.6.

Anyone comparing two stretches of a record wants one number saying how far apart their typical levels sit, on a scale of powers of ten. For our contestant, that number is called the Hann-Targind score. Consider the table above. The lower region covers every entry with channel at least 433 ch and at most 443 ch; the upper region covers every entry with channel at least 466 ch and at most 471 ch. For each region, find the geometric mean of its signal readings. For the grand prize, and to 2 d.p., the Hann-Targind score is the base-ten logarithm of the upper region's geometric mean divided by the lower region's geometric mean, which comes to -0.21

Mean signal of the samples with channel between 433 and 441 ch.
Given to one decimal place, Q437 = 8.0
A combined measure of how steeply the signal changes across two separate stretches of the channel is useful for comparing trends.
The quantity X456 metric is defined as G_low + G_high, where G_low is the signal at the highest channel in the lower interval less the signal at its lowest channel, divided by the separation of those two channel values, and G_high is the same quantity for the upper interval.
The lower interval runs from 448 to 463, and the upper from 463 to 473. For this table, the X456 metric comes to -0.28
